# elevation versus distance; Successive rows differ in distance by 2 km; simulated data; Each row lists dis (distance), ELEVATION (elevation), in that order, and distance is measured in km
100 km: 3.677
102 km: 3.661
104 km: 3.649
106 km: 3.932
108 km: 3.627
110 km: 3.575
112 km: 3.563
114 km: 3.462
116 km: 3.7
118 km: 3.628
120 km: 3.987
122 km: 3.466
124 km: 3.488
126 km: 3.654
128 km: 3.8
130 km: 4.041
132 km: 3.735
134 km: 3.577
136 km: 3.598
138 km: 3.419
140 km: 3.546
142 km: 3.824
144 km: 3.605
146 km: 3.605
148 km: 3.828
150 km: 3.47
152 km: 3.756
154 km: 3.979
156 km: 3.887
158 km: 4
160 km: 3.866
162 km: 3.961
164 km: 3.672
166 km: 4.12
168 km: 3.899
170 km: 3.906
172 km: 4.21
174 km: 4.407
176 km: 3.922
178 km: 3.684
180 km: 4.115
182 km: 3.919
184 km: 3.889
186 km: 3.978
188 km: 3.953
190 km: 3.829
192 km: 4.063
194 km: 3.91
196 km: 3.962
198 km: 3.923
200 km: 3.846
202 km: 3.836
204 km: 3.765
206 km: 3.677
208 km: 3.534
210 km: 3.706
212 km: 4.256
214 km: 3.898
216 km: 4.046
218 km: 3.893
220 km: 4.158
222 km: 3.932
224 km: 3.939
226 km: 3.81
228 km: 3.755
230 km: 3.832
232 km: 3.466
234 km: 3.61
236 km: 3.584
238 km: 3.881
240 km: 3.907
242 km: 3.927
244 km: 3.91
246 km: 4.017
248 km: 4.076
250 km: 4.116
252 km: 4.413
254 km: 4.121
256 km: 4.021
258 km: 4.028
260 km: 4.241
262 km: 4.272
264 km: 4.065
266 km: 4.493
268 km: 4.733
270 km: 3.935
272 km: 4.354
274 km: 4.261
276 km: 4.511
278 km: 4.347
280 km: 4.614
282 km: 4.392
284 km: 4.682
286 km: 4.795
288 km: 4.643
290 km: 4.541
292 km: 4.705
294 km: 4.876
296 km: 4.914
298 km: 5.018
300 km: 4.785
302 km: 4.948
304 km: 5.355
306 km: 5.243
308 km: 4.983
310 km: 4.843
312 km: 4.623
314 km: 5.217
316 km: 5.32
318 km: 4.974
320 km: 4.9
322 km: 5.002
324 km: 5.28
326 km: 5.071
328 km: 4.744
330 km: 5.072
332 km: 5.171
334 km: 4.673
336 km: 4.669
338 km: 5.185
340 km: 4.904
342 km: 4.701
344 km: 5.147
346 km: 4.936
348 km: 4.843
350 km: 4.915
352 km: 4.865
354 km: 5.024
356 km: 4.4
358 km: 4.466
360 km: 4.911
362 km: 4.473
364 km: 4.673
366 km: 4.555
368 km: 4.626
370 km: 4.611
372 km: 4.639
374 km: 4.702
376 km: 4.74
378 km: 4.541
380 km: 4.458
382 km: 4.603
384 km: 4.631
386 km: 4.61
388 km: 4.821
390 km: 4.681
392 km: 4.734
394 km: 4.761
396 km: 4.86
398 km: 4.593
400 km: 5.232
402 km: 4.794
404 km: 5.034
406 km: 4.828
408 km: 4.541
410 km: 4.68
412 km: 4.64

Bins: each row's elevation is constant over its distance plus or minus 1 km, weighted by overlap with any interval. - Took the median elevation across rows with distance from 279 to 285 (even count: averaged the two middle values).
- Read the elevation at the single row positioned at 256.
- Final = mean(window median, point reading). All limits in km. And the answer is 4.32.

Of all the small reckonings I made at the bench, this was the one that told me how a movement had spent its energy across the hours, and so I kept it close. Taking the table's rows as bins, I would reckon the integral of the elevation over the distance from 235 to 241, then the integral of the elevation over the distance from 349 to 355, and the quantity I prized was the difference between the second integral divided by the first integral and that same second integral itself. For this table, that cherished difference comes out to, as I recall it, -28.3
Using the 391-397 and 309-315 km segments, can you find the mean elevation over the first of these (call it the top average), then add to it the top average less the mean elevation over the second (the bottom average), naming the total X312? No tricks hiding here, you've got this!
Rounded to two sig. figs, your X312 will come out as 4.7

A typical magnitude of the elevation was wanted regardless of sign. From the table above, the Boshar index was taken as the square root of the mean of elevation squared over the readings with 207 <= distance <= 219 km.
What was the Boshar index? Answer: 3.90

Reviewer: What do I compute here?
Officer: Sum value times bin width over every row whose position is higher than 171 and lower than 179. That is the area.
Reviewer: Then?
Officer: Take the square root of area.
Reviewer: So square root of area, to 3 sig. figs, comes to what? 5.70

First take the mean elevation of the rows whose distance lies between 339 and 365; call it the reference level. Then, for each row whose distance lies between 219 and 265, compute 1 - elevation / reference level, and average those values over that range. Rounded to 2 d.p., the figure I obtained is 0.17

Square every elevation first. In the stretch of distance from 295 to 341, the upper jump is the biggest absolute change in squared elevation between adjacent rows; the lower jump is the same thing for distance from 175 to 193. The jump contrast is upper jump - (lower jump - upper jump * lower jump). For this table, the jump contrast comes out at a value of 22.1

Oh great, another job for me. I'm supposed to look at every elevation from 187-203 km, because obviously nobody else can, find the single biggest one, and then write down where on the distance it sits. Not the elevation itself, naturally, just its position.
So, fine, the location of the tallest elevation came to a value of 192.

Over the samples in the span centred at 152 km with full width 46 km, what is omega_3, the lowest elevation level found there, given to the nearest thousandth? 3.419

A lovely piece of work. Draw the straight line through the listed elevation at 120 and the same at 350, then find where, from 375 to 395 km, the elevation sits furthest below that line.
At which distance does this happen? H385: 380 km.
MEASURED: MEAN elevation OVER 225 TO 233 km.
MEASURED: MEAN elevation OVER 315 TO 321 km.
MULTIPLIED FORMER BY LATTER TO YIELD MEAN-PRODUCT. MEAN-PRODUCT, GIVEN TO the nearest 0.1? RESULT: 18.8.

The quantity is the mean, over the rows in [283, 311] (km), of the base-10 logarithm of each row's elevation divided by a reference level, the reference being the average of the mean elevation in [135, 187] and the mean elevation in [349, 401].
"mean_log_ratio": 0.057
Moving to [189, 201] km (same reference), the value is -0.037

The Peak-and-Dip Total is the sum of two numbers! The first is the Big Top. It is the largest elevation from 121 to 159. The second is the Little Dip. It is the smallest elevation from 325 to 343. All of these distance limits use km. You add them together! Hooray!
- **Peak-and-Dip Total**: 8.71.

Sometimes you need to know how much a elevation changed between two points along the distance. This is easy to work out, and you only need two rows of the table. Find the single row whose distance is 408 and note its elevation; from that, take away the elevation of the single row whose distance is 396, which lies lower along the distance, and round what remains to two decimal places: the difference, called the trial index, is -0.32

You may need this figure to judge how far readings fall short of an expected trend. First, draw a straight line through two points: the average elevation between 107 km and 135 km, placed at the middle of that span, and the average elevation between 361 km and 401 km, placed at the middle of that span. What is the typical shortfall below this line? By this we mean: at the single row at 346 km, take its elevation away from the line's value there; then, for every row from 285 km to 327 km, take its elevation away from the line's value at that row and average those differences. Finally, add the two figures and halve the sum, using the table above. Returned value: -0.48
